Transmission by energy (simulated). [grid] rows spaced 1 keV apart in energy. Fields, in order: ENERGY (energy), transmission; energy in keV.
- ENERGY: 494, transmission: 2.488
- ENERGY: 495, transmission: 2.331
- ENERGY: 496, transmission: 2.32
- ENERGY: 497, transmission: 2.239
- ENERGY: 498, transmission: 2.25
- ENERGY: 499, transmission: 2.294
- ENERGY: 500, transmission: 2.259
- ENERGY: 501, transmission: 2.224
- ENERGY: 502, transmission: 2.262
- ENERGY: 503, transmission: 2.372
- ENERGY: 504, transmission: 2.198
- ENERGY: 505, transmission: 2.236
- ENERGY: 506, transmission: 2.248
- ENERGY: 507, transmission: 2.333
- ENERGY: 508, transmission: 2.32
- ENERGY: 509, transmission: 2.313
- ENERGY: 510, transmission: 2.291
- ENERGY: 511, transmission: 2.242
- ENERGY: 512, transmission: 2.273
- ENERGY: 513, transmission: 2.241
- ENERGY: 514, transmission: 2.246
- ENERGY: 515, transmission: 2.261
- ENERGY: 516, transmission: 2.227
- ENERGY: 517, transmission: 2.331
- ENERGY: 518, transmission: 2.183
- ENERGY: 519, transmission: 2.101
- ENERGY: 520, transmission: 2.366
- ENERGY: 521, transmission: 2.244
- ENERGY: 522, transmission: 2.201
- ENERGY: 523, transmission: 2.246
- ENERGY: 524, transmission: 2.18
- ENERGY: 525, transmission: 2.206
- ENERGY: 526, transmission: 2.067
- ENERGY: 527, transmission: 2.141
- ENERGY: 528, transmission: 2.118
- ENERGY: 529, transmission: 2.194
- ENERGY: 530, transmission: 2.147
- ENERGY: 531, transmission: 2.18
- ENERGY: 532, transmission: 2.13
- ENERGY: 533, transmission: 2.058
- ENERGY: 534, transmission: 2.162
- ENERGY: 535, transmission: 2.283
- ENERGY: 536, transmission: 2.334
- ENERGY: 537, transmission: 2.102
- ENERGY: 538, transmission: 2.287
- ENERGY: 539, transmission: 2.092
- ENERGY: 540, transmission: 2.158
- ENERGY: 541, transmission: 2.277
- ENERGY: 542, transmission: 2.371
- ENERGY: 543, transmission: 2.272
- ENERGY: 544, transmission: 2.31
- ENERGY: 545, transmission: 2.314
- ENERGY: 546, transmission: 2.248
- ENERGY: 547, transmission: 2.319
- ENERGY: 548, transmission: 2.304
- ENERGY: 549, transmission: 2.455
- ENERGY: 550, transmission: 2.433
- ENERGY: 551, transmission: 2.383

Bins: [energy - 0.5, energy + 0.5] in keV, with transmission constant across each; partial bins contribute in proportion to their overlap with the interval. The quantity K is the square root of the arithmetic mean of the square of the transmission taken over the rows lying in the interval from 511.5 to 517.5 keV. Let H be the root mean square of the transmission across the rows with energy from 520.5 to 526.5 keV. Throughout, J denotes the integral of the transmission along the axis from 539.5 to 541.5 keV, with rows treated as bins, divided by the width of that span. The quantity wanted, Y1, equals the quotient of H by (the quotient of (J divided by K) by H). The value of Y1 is 4.90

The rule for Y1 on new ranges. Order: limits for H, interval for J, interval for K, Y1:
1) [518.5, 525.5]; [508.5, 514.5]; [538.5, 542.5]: 4.85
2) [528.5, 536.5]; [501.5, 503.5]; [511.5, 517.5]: 4.67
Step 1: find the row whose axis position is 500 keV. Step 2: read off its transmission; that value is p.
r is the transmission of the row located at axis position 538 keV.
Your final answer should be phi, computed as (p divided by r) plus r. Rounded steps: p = 2.259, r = 2.287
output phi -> 3.27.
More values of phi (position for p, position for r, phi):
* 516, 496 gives 3.28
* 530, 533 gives 3.10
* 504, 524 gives 3.19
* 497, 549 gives 3.37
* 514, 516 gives 3.24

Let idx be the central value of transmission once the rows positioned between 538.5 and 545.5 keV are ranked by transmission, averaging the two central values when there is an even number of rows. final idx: 2.28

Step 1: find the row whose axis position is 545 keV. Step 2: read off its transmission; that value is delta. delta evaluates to 2.314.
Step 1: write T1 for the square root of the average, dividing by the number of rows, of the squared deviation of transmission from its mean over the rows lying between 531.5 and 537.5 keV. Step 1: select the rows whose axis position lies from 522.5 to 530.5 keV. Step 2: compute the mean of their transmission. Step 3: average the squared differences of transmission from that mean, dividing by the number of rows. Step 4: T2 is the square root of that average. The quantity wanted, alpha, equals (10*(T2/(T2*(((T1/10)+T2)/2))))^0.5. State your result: 18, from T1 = 0.098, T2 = 0.05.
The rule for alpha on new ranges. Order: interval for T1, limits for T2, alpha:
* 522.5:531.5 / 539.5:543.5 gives 16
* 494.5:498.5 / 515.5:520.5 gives 14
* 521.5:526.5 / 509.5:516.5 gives 28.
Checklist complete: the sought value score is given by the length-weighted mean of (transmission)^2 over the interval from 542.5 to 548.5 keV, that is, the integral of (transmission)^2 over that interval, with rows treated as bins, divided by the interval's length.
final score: 5.27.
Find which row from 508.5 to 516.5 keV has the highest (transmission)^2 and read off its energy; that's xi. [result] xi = 509 keV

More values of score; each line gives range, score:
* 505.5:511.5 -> 5.25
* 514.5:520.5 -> 5.05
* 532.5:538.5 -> 4.87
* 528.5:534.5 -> 4.60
